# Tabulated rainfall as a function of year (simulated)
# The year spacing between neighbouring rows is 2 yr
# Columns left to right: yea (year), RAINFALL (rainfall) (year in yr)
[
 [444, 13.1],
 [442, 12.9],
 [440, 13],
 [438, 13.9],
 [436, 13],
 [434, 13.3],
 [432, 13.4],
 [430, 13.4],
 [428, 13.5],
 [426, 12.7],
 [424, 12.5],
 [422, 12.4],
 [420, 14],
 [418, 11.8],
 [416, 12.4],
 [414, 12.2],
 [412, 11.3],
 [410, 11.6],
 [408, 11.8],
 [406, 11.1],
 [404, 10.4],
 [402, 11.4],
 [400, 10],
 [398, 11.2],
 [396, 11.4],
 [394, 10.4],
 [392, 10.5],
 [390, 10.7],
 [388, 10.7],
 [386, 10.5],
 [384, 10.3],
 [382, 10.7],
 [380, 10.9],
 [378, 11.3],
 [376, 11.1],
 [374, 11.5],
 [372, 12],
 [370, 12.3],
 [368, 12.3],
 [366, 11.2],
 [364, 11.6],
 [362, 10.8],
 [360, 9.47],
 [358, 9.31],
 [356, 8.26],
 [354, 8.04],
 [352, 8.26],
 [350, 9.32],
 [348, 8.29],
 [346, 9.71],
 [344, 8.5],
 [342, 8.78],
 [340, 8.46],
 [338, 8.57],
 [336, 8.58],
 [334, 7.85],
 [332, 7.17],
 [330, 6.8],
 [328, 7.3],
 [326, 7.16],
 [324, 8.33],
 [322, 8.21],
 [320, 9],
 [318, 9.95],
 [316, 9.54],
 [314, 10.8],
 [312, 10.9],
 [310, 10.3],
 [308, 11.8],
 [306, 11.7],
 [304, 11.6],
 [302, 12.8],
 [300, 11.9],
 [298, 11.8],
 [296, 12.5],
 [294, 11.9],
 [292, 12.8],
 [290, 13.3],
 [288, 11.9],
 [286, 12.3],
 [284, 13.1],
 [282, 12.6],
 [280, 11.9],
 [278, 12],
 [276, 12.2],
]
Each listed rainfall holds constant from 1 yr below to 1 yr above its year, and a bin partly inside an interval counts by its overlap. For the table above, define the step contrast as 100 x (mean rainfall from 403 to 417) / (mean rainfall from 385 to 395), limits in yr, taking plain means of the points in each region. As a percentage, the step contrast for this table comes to 109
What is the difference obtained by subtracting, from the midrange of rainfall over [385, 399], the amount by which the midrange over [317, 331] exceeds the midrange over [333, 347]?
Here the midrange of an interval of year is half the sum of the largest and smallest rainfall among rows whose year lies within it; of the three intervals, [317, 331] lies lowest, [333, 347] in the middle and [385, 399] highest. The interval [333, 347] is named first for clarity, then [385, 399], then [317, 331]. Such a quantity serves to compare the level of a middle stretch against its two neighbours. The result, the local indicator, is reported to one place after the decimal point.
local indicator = 11.3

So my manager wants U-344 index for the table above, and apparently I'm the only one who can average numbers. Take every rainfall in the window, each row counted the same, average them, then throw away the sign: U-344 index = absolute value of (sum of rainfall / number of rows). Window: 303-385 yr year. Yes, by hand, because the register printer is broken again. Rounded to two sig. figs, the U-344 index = 9.7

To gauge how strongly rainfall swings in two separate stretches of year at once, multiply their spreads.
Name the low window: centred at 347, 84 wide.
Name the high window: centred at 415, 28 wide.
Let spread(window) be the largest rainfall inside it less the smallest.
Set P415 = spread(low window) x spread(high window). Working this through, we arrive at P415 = 20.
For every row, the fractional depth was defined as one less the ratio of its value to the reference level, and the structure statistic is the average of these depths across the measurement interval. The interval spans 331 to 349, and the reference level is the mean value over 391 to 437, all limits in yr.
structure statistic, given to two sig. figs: 0.30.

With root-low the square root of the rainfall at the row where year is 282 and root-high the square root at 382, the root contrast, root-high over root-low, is 0.92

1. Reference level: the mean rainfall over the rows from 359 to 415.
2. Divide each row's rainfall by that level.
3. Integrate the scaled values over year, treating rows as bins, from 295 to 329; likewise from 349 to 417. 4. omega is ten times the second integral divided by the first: 21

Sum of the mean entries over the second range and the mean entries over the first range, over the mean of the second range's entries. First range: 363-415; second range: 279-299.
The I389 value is 1.90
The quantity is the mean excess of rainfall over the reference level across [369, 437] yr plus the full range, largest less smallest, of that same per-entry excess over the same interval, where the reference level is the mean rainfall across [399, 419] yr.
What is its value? 4.3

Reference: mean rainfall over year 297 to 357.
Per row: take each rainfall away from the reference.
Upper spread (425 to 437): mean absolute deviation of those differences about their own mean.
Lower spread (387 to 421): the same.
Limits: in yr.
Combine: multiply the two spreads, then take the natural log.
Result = -1.79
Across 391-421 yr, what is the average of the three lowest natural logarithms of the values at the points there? 2.33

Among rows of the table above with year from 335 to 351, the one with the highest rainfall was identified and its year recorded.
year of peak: 346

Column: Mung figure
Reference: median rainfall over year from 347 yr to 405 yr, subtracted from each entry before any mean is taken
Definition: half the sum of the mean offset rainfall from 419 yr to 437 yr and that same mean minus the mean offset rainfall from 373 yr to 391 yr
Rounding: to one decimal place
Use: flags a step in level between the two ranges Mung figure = 2.4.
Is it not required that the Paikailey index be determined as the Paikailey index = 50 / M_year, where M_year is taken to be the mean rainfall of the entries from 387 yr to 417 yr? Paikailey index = 4.5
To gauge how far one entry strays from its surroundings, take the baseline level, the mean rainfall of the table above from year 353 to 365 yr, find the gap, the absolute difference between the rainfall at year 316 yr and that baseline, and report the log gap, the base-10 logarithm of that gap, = -1.4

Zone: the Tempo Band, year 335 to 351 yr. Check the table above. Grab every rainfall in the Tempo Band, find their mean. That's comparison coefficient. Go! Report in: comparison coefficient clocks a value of 8.8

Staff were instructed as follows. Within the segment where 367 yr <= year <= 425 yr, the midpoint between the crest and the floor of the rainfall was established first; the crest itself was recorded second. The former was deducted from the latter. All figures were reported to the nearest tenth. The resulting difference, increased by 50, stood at 52.0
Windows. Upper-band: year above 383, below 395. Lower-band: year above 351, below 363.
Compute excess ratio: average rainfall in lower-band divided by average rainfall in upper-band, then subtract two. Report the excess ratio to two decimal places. -1.14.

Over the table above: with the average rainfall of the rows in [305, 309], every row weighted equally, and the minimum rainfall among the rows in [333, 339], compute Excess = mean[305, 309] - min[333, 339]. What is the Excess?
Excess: 3.9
